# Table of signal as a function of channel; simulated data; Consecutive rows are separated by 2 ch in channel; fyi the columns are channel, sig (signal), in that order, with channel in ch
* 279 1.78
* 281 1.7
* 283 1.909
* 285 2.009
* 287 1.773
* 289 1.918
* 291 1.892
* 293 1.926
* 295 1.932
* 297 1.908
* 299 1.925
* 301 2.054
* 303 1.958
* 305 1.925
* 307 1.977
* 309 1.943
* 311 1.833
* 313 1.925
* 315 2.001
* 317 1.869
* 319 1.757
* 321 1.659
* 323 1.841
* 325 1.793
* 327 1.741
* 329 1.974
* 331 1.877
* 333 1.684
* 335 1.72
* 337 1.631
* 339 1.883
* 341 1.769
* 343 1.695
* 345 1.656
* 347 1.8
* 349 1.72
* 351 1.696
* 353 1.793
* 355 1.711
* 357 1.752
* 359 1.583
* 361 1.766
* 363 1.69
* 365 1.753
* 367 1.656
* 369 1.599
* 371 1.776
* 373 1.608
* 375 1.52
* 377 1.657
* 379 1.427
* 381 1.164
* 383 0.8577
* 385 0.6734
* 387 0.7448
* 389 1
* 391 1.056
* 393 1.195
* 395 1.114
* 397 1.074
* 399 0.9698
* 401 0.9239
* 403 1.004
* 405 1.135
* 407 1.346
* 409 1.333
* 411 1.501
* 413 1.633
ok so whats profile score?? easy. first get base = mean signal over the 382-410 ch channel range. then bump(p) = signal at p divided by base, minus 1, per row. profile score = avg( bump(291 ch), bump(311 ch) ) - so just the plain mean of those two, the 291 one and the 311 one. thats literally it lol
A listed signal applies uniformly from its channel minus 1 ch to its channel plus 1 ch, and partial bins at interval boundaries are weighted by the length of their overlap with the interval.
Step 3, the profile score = 0.807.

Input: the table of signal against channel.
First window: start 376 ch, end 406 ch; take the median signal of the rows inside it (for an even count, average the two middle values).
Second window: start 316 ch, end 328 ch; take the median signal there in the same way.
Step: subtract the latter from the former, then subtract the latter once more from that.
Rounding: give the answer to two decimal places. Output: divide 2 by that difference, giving -0.80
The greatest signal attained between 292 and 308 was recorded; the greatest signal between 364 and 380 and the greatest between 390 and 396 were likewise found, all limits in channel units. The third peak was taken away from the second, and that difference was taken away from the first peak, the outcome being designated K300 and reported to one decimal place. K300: 1.5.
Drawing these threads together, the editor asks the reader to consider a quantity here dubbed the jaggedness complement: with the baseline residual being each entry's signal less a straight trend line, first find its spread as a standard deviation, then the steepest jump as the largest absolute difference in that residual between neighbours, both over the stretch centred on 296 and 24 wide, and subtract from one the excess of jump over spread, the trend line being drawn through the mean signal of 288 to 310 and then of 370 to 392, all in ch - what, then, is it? 0.89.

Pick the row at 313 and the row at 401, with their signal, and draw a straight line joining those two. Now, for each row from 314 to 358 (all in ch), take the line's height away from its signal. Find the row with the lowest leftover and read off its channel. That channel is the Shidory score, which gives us 321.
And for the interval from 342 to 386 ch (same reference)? 385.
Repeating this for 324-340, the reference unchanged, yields 327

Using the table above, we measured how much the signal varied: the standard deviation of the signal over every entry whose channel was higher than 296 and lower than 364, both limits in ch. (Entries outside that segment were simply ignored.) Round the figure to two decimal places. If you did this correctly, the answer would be 0.12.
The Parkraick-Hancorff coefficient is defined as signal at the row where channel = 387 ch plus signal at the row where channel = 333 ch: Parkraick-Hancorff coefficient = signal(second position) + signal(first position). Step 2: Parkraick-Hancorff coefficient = 2.4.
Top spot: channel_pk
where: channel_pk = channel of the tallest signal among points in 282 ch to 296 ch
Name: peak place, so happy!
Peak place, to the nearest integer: 285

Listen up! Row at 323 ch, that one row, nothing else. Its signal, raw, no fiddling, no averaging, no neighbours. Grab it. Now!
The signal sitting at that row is 1.841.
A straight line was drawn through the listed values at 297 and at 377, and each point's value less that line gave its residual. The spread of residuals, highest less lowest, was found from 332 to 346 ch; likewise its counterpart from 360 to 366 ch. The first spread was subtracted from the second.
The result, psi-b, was -0.19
